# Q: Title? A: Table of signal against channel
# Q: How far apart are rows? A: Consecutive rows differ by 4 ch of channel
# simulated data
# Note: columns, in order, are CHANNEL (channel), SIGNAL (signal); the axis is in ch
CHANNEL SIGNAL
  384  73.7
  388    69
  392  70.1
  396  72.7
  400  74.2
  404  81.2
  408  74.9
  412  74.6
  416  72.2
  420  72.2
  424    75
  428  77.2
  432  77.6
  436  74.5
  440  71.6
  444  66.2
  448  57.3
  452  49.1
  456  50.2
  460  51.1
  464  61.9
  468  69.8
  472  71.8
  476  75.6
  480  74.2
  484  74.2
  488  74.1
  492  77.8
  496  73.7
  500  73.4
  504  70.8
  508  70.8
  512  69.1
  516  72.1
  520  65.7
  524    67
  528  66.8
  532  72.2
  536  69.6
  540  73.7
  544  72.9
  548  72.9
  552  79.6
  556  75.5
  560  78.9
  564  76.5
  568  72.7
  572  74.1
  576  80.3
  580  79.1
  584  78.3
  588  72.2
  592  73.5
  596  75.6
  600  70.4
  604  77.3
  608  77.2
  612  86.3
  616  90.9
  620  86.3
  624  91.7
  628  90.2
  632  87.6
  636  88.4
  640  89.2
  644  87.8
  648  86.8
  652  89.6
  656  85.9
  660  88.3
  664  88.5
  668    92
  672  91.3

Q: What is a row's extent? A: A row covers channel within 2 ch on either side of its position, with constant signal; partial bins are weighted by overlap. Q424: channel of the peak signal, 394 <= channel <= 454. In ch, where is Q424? 404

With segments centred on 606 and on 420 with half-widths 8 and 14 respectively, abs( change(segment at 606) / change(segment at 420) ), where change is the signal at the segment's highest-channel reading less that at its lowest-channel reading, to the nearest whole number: 6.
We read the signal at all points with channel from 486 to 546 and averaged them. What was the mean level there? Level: 71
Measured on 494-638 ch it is 76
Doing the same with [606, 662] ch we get 88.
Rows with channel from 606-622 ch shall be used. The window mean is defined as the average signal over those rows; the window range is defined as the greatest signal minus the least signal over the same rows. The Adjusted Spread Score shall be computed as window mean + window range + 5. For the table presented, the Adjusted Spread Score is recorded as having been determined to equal 104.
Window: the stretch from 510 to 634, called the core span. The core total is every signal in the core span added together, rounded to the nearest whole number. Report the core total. 2376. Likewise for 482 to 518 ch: 656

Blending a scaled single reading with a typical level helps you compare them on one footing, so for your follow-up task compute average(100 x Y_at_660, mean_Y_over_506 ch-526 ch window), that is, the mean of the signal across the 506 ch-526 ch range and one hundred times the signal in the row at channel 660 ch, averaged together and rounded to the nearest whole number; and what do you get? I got 4449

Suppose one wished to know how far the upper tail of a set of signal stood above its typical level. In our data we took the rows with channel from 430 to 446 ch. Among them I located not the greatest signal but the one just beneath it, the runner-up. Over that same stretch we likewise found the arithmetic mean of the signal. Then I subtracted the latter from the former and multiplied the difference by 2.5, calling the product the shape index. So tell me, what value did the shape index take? 5.1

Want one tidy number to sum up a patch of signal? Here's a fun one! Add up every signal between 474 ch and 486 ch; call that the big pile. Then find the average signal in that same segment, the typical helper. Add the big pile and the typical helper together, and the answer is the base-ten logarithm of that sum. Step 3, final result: 2.48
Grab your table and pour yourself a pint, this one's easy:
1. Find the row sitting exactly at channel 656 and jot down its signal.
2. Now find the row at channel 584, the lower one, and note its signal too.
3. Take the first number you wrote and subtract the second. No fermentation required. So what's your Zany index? 7.6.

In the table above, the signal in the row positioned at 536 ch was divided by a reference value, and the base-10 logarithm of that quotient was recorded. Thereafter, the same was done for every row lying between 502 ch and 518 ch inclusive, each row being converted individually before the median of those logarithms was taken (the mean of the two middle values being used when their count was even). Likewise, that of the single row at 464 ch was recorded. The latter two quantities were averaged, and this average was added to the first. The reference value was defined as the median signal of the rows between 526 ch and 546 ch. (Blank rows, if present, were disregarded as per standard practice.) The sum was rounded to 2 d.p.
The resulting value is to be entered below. -0.05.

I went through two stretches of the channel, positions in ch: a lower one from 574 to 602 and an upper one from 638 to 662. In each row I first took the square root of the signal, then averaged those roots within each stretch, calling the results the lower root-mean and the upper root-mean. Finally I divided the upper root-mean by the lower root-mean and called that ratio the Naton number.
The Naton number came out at 1.08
